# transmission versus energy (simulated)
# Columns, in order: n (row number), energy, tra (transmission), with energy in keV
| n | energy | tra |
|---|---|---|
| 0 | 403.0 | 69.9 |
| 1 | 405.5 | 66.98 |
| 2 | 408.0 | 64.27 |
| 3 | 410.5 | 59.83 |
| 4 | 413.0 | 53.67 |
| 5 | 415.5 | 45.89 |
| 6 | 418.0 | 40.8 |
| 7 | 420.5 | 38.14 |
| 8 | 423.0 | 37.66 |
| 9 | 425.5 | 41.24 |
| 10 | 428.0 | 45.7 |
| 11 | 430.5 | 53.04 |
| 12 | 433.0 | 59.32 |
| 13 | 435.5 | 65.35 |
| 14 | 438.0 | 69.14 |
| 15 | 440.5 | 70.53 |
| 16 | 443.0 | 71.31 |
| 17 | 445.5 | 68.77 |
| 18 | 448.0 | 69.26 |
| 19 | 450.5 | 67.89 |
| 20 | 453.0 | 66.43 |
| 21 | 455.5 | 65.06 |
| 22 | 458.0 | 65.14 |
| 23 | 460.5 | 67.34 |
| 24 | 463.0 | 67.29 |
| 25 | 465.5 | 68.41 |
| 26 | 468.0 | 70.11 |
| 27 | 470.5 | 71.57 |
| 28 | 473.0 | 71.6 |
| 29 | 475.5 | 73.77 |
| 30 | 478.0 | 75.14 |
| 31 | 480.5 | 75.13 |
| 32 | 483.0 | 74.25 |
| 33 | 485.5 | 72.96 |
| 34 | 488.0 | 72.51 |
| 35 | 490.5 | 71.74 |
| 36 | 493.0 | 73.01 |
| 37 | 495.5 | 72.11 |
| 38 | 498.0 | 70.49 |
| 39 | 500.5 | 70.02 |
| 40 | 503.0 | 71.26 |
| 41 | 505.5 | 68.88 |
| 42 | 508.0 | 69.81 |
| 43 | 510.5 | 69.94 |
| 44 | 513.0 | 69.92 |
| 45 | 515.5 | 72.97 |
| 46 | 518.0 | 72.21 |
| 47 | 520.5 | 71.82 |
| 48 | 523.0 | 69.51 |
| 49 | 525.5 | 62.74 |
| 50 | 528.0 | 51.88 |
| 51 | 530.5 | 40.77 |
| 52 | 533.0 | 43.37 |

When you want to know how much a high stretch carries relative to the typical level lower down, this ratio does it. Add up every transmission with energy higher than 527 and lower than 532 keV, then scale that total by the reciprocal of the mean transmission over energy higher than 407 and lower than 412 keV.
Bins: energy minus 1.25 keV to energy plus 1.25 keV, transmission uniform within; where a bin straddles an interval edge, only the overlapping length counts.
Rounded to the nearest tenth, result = 1.5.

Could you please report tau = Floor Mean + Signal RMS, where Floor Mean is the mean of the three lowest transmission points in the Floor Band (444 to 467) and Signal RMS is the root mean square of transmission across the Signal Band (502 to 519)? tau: 136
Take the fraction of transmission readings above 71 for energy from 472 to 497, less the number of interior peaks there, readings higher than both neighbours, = -1.00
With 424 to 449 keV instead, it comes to -0.90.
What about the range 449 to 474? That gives -0.80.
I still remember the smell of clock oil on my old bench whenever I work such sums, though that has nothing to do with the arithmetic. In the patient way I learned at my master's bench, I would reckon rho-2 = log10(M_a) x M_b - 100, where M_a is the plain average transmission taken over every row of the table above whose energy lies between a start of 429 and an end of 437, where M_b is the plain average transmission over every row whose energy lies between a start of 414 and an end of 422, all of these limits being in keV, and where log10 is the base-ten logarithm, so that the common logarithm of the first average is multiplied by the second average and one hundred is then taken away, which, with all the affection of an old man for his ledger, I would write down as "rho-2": -26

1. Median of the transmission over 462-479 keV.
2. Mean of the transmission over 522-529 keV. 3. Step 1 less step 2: 10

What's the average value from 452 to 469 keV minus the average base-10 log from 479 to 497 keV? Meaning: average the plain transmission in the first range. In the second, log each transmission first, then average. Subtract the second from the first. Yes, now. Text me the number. 65.2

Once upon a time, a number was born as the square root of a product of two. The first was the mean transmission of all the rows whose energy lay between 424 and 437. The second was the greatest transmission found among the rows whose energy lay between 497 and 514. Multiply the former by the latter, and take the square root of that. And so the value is 61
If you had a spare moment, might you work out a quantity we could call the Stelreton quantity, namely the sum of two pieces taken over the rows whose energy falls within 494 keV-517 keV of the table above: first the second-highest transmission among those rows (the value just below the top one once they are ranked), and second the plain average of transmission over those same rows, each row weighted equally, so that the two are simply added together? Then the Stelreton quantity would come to 143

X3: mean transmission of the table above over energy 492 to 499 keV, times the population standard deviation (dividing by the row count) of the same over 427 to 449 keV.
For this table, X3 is 611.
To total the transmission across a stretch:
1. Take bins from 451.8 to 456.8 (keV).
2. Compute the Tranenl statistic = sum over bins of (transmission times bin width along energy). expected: 329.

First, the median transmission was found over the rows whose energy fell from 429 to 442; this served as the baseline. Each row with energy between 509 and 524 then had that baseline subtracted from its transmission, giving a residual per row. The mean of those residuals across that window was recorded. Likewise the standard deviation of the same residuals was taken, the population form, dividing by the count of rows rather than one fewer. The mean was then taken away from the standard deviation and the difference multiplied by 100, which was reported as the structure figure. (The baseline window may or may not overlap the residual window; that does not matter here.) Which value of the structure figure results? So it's -439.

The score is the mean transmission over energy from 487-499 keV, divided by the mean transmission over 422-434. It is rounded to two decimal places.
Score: 1.52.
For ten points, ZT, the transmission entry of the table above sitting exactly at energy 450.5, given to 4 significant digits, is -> 67.89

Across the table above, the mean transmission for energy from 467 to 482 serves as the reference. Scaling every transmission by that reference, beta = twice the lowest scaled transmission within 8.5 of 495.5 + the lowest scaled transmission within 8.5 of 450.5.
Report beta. 2.81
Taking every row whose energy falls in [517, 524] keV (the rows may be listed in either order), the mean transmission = 71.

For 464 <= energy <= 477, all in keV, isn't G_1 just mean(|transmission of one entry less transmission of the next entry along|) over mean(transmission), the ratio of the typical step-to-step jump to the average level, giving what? 0.019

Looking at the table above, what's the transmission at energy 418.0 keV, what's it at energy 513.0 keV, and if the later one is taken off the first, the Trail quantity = -29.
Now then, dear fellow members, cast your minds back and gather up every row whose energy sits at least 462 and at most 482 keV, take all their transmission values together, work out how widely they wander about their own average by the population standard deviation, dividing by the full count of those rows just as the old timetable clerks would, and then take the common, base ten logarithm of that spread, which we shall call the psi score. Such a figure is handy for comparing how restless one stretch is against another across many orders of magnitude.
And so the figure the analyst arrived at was 0.44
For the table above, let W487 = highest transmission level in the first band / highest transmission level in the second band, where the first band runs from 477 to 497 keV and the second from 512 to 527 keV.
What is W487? 1.03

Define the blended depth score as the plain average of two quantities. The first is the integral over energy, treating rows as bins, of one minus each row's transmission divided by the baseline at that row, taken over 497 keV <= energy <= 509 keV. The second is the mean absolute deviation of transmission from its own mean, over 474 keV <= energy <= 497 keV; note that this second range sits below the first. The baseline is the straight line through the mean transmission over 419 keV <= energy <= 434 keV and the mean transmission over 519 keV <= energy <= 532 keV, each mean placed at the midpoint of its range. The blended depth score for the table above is -1.0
